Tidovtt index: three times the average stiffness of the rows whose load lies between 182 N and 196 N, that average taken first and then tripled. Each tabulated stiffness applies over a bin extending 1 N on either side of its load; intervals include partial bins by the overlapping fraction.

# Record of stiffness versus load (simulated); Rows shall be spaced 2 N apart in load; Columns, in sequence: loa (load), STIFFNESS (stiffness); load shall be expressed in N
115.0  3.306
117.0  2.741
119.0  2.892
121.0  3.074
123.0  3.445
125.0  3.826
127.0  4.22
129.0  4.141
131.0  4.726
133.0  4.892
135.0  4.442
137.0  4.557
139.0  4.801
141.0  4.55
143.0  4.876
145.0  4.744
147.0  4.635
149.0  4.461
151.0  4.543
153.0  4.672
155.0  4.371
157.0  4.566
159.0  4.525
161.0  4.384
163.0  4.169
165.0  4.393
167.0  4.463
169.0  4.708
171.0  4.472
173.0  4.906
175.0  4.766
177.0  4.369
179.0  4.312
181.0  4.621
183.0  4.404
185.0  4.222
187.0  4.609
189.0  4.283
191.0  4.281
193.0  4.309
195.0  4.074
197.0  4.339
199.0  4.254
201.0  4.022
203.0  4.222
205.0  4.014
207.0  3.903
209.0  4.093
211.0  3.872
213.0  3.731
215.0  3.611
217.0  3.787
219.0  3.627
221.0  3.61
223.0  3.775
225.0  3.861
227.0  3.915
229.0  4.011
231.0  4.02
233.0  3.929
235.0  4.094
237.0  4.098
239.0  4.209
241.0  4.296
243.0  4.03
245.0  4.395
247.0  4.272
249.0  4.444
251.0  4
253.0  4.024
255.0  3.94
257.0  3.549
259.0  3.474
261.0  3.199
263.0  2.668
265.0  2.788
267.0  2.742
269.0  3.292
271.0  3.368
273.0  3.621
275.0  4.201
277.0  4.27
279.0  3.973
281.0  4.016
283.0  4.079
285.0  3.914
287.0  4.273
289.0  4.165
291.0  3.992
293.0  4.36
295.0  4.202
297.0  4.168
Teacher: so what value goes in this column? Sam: 12.9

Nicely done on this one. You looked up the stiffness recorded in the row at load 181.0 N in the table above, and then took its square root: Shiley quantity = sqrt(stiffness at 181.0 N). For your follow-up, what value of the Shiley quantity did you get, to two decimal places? 2.15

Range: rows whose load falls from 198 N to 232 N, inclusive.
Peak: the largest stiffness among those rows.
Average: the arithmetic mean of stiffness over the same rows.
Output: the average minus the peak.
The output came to -0.35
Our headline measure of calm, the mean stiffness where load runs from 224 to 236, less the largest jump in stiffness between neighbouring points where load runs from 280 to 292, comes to 3.61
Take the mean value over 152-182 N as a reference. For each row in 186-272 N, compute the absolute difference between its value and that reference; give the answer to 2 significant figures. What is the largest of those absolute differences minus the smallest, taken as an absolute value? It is 1.8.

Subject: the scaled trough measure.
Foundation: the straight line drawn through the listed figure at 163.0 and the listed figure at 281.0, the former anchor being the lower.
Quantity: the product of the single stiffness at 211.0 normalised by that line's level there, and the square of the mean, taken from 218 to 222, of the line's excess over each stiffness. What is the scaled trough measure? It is 0.21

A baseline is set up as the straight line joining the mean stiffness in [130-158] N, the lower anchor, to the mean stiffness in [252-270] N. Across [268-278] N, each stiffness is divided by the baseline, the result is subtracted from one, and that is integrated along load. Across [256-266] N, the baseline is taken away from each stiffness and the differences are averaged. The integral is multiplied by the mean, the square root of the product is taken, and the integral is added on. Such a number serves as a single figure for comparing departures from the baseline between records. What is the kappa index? -1.3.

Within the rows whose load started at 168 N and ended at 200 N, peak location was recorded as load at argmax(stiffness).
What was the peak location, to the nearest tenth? 173.0 N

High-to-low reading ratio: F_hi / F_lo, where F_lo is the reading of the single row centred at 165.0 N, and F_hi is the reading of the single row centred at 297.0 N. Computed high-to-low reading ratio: 0.95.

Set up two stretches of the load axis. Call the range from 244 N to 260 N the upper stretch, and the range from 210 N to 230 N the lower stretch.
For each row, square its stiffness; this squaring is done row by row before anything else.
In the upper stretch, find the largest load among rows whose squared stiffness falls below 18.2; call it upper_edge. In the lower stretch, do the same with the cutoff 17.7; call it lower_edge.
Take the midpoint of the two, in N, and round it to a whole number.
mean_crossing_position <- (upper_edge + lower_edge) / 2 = 244 N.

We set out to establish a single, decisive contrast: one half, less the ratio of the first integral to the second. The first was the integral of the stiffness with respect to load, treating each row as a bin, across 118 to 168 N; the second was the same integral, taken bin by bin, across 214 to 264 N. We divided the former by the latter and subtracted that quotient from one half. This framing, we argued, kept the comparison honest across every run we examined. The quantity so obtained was -0.62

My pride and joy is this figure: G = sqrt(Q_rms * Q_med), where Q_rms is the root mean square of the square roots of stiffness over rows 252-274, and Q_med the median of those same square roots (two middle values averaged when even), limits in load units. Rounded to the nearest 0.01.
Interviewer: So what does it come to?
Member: 1.83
